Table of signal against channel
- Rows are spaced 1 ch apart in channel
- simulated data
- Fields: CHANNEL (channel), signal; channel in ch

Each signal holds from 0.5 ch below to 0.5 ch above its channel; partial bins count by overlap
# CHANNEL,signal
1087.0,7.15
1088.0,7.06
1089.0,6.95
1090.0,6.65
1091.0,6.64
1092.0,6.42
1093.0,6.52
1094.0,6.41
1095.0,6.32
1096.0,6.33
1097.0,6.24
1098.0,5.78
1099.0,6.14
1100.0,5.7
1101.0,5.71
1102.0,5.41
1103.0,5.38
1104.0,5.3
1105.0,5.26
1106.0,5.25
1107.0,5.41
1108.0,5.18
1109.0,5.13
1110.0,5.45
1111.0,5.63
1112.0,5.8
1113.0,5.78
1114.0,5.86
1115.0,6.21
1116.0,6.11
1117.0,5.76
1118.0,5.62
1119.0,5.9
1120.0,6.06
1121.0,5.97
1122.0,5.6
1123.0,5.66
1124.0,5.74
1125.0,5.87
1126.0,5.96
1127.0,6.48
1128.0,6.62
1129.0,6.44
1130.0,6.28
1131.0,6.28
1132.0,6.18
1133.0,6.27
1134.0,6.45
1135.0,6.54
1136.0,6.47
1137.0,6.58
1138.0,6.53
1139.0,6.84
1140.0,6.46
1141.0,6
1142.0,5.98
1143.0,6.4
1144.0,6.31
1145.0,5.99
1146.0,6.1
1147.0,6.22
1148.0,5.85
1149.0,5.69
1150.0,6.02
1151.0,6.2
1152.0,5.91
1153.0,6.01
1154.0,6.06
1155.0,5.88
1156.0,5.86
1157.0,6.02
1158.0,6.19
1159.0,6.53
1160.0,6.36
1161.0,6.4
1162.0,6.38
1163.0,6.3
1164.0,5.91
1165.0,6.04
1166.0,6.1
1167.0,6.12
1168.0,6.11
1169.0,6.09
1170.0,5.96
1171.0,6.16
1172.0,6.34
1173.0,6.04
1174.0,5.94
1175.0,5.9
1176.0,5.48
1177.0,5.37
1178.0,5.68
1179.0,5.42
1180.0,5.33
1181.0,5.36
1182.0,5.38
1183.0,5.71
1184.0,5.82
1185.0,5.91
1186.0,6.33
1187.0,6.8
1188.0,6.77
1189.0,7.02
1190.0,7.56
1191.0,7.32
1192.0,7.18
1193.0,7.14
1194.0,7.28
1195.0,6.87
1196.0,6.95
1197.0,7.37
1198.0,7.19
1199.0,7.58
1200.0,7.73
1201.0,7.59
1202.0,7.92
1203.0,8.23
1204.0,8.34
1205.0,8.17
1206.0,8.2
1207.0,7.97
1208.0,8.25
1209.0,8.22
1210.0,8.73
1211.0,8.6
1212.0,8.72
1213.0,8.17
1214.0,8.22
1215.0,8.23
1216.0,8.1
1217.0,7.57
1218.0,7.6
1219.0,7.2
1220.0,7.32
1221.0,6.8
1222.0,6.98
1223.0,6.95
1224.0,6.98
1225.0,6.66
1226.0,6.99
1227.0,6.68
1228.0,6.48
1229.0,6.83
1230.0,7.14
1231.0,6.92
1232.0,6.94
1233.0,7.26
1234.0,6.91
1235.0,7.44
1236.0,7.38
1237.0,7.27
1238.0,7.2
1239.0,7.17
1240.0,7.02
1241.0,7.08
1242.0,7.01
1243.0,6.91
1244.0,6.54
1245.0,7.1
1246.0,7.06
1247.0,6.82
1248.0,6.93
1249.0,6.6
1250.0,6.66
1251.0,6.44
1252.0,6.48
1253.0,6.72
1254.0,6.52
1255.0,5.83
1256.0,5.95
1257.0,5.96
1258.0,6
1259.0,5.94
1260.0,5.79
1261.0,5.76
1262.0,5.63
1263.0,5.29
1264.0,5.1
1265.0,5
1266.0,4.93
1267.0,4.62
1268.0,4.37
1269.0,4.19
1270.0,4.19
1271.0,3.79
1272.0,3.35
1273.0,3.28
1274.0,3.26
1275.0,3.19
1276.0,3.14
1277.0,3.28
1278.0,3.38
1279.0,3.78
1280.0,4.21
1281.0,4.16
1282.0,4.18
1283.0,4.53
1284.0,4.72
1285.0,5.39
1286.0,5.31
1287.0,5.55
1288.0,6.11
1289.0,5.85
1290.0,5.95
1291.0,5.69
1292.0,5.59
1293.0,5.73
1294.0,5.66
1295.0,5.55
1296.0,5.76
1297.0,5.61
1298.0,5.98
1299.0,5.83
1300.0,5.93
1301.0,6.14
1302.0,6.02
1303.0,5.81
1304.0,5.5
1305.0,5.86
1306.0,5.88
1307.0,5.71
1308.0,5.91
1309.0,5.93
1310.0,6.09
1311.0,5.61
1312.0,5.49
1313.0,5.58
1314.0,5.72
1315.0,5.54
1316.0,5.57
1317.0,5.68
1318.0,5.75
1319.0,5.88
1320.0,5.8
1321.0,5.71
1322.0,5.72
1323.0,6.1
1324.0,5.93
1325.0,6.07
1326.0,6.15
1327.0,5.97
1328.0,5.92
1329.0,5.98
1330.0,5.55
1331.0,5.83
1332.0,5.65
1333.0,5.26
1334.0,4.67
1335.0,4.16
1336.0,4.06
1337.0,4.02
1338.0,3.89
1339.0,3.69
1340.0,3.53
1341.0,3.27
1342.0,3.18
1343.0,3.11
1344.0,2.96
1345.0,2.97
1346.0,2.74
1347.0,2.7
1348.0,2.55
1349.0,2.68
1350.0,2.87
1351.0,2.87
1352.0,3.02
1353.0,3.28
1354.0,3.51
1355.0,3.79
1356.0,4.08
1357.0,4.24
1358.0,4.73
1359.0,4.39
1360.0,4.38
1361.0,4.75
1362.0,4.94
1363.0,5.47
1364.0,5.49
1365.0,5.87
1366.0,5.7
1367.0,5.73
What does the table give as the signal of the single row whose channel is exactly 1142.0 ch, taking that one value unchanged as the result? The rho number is 5.98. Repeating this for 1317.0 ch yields 5.68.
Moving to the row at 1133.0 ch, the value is 6.27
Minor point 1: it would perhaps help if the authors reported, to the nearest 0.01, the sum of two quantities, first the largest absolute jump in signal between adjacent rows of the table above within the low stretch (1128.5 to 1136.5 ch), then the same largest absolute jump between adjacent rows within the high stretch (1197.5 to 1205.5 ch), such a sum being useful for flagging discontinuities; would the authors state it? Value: 0.57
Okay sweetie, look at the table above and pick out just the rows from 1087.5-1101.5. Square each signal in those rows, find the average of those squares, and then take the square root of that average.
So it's 6.36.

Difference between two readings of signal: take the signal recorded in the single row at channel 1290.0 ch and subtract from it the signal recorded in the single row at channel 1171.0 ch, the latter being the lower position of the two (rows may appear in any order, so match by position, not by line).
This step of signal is -0.2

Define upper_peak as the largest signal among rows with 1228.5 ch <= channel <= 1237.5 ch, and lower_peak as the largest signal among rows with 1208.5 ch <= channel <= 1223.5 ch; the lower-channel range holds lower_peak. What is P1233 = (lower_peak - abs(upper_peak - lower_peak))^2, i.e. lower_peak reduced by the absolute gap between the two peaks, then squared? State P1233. 55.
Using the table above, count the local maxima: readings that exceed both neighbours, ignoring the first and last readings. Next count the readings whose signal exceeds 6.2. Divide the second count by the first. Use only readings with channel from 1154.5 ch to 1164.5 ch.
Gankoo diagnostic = 2.5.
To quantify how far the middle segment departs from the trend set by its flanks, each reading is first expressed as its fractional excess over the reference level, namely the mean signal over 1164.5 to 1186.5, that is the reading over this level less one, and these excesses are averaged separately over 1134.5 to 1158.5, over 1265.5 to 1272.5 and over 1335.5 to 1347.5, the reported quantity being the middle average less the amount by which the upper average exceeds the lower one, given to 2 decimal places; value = 0.20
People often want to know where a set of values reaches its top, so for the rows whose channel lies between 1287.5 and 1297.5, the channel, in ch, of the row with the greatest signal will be 1288.0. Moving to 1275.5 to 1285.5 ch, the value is 1285.0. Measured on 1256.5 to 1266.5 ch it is 1258.0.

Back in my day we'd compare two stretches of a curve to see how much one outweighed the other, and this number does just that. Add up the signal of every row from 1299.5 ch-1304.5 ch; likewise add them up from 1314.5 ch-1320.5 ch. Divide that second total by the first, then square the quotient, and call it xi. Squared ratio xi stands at 1.4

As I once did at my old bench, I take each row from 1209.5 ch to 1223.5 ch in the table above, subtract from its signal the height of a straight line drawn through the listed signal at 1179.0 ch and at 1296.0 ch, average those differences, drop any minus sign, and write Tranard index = 2.3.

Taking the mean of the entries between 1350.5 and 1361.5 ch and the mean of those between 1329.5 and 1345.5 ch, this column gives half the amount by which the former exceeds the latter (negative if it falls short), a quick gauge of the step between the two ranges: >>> -0.1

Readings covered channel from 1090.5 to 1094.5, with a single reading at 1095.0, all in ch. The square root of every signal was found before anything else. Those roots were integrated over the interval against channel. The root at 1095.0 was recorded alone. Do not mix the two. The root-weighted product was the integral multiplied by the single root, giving 26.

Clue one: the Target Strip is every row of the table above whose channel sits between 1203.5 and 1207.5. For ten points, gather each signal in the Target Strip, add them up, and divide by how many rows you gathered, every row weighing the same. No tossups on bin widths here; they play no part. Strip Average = 8.2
